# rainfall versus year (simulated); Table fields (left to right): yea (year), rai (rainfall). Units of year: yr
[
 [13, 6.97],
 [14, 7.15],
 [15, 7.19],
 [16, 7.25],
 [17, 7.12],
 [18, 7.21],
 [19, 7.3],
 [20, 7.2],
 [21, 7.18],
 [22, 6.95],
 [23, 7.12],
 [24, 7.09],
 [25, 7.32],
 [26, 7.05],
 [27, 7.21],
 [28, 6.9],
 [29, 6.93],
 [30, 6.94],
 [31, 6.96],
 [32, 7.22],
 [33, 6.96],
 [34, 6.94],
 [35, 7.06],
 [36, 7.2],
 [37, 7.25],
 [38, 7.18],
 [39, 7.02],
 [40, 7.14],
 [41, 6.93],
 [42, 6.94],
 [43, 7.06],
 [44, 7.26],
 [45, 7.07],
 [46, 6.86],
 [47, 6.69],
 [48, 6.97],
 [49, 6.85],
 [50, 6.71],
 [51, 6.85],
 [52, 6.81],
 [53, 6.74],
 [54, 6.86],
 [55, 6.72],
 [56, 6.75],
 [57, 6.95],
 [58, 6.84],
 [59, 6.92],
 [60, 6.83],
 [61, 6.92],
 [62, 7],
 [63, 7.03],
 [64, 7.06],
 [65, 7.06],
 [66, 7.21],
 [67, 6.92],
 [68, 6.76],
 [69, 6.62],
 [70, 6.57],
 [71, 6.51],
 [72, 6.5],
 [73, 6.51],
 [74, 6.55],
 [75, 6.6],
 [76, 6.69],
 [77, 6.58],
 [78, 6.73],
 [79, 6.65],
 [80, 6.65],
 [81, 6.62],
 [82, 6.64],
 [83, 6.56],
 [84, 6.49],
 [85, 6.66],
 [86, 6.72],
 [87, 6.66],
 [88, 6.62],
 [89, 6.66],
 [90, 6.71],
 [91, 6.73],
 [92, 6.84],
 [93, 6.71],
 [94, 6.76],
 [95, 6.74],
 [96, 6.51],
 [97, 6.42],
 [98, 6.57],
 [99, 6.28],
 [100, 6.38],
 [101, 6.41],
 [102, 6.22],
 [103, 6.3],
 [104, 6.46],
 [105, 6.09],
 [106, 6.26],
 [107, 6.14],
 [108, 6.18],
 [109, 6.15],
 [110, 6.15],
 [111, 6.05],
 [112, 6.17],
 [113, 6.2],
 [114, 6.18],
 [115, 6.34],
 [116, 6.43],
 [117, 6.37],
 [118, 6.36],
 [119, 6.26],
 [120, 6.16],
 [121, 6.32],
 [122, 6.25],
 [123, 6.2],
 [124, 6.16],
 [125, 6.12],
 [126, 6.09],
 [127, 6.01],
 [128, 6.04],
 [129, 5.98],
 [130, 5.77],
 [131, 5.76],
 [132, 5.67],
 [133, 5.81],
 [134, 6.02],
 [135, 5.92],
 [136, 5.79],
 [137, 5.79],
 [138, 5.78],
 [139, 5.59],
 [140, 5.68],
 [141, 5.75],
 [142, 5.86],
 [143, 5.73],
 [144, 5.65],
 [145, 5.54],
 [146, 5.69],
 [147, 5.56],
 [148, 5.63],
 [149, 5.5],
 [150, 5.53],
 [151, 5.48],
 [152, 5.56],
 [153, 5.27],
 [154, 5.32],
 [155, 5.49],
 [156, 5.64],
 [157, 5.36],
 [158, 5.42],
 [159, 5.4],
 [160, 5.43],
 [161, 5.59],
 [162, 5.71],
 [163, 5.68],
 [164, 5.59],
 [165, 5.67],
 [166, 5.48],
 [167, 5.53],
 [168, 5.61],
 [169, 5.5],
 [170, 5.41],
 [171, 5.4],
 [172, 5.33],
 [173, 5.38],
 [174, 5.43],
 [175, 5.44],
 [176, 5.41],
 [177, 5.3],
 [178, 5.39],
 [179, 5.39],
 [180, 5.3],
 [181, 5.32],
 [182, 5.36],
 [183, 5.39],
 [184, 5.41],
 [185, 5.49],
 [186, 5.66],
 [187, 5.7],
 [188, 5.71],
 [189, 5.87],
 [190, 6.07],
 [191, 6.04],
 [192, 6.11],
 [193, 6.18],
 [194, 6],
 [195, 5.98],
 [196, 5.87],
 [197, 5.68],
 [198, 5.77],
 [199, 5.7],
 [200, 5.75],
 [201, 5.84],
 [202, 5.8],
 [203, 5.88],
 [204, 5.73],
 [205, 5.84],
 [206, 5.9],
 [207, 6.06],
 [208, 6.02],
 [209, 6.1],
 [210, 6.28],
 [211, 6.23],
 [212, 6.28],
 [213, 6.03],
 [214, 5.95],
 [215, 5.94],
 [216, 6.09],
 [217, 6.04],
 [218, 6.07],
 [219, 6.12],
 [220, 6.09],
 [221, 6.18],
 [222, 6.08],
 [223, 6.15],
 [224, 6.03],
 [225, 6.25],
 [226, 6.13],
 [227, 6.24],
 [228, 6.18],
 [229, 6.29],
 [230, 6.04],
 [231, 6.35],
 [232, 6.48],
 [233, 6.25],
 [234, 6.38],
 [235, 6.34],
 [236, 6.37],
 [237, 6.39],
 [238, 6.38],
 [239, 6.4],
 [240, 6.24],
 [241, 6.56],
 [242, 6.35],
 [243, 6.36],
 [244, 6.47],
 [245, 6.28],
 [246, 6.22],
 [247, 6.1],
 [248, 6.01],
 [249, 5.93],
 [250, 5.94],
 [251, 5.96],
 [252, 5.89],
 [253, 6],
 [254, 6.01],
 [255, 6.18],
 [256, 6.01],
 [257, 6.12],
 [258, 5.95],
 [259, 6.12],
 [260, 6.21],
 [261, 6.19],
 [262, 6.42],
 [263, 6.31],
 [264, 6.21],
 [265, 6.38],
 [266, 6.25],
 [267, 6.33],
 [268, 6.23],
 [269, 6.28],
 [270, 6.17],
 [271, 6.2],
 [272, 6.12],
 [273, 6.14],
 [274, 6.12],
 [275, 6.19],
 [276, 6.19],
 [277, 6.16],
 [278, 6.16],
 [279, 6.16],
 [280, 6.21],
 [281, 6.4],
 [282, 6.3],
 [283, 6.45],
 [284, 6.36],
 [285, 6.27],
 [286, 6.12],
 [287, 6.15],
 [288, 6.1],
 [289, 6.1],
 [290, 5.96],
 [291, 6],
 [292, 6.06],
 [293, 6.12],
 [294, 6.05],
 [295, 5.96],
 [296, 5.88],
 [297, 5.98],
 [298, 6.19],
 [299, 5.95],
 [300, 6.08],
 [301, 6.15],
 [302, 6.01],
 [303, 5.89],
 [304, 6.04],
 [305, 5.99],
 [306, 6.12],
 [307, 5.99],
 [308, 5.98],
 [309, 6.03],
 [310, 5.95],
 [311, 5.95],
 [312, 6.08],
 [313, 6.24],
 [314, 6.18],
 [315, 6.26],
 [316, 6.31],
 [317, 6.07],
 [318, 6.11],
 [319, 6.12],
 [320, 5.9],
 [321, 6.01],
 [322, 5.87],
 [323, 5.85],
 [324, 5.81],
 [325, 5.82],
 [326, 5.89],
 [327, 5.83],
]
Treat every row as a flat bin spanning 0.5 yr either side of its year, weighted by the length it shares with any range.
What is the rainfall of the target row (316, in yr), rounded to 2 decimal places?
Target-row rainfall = 6.31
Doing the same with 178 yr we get 5.39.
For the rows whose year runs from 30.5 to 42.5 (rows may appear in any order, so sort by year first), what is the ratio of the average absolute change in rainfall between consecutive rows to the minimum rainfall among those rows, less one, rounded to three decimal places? -0.981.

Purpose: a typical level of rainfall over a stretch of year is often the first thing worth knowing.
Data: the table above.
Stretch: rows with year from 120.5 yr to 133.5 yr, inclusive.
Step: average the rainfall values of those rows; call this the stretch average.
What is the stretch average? 6.0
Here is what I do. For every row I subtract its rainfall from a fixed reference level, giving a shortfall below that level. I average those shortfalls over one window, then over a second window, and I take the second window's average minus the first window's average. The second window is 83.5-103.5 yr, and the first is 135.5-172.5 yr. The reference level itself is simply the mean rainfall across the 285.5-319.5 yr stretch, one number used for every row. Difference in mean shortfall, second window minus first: -1.0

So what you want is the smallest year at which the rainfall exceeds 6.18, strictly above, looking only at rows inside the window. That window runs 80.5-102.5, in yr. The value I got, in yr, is 81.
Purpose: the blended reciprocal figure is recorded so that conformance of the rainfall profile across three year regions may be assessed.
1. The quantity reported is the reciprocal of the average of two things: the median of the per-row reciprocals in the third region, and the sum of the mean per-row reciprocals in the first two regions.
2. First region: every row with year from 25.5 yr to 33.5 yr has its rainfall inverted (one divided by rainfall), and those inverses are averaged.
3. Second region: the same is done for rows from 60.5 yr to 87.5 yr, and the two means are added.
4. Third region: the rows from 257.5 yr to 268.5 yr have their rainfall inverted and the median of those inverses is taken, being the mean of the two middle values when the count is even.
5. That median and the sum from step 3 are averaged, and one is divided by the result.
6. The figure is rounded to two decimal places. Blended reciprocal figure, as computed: 4.43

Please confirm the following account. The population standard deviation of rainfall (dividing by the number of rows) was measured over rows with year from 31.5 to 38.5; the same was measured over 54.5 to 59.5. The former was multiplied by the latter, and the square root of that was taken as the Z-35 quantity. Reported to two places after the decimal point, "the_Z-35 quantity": 0.10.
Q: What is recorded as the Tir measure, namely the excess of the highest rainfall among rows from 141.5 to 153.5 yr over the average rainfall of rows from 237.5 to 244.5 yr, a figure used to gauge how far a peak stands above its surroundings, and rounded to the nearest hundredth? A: -0.53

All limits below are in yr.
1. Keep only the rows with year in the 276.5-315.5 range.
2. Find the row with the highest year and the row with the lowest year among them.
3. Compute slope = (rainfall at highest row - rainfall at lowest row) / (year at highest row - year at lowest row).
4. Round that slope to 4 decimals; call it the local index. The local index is 0.0026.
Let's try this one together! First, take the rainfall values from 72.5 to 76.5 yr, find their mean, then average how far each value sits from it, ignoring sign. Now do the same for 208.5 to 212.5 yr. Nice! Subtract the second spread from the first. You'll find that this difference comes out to 0.00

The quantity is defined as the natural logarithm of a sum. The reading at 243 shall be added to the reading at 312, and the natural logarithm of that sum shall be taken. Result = 2.52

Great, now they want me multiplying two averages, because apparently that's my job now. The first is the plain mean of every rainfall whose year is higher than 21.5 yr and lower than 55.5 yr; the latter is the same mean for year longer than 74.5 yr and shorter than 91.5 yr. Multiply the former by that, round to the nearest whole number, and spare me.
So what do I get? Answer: 46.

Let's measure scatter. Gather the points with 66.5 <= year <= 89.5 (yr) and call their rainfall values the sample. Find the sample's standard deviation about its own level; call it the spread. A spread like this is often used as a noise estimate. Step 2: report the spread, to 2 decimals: 0.10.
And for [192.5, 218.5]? 0.17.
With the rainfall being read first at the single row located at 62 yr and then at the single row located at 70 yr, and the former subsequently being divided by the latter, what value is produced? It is 1.07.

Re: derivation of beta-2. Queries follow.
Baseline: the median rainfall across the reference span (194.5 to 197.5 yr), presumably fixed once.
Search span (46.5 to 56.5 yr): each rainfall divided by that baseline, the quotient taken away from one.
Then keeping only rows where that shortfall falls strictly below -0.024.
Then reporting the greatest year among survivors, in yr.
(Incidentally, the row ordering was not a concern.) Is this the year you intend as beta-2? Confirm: 56 yr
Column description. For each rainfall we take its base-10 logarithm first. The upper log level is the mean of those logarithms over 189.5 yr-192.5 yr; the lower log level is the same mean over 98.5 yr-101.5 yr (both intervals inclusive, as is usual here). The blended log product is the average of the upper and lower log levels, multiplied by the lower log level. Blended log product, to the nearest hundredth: 0.64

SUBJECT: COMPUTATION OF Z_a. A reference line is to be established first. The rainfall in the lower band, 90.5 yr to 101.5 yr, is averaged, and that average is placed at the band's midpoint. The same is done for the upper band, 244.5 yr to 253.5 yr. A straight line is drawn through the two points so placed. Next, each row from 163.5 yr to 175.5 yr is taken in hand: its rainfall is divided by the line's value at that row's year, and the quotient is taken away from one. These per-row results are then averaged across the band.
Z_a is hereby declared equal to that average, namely 0.13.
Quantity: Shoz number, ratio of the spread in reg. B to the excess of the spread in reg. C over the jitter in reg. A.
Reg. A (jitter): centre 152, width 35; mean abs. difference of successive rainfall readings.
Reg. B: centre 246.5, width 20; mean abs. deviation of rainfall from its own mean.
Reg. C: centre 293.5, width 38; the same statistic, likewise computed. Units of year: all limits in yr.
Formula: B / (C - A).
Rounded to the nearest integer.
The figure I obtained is 51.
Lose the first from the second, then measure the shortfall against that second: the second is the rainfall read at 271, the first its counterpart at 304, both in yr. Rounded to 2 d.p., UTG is 0.03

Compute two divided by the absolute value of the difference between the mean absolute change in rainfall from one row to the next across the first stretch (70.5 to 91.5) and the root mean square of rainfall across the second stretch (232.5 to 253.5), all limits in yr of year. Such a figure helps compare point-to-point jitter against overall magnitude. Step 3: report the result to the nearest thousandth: 0.324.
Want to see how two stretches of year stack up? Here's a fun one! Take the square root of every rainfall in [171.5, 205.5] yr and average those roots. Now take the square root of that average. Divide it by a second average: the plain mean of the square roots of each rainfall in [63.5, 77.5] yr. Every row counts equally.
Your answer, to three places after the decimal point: 0.595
